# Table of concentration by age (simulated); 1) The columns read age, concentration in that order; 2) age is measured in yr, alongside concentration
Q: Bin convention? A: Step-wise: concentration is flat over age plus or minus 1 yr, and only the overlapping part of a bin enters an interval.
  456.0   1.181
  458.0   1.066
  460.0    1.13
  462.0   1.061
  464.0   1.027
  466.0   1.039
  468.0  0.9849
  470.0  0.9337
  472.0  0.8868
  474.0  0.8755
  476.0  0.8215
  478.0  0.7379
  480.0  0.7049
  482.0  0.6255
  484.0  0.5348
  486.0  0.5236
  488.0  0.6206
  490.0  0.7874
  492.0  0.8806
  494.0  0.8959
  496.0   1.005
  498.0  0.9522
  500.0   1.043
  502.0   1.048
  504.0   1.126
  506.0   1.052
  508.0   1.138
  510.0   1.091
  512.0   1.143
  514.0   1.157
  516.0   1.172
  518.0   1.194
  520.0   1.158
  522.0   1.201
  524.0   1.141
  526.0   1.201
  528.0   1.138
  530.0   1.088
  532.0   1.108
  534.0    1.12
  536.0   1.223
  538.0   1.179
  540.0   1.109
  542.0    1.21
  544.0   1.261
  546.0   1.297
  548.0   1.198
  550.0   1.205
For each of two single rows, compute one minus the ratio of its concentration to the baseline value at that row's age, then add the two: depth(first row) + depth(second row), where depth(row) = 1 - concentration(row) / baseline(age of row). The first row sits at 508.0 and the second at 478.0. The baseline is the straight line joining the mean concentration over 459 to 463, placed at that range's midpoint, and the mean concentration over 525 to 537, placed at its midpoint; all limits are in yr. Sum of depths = 0.33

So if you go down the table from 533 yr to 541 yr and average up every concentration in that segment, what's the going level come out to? 1.16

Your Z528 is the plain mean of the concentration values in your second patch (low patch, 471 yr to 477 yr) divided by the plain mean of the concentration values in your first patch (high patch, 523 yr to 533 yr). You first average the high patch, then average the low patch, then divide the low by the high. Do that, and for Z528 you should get 0.76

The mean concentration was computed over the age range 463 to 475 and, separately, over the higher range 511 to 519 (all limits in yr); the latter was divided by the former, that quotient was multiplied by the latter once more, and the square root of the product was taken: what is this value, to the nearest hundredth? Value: 1.19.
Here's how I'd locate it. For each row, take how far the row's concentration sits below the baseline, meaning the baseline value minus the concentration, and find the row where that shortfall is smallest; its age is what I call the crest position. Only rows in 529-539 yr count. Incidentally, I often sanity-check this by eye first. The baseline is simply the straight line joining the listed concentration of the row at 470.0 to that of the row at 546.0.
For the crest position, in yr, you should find 536.0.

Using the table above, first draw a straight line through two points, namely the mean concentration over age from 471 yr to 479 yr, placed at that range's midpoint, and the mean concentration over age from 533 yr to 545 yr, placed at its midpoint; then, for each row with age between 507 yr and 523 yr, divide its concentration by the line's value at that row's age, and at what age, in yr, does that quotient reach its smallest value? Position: 510.0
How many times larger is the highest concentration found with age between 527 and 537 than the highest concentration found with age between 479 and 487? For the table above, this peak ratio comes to 1.73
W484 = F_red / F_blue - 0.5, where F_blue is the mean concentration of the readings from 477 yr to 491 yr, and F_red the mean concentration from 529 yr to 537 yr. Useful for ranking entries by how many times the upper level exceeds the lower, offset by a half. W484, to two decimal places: 1.25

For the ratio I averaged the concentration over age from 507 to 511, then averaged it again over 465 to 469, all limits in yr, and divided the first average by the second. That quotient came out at 1.10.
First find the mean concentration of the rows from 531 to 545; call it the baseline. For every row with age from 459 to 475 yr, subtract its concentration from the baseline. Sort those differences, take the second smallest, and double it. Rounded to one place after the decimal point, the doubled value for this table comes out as 0.2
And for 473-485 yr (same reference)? 0.7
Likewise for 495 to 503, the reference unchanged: 0.3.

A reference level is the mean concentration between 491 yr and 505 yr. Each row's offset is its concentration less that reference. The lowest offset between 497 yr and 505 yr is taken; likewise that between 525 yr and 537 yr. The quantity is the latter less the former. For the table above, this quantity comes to 0.14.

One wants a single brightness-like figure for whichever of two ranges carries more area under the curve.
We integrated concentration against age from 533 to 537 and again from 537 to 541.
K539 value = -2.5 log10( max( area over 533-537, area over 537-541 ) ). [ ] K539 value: -1.68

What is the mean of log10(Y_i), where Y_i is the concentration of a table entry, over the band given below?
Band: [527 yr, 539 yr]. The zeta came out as 0.06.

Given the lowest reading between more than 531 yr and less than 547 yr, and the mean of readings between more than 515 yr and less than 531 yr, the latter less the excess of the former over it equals 1.2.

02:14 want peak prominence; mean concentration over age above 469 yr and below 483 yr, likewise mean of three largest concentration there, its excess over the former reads 0.10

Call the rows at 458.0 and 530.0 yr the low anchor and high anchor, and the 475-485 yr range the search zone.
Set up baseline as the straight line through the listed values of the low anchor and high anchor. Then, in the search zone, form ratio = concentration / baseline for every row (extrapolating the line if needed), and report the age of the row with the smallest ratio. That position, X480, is 484.0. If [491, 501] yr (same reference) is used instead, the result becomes 492.0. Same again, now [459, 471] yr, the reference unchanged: 470.0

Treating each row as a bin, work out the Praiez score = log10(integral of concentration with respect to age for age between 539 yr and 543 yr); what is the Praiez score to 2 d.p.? 0.67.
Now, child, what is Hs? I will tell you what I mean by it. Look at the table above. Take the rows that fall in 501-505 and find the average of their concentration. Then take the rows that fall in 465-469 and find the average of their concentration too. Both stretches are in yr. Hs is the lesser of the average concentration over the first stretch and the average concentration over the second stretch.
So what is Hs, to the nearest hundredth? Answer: 1.01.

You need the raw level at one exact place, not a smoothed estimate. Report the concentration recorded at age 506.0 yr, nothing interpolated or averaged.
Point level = 1.052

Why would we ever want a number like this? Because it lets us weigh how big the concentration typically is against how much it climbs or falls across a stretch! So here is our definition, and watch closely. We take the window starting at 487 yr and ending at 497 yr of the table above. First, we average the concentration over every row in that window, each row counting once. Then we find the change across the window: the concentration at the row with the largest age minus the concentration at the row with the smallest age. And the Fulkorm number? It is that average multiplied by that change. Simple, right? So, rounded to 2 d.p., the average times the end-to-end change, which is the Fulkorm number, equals 0.32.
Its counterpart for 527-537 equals 0.10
